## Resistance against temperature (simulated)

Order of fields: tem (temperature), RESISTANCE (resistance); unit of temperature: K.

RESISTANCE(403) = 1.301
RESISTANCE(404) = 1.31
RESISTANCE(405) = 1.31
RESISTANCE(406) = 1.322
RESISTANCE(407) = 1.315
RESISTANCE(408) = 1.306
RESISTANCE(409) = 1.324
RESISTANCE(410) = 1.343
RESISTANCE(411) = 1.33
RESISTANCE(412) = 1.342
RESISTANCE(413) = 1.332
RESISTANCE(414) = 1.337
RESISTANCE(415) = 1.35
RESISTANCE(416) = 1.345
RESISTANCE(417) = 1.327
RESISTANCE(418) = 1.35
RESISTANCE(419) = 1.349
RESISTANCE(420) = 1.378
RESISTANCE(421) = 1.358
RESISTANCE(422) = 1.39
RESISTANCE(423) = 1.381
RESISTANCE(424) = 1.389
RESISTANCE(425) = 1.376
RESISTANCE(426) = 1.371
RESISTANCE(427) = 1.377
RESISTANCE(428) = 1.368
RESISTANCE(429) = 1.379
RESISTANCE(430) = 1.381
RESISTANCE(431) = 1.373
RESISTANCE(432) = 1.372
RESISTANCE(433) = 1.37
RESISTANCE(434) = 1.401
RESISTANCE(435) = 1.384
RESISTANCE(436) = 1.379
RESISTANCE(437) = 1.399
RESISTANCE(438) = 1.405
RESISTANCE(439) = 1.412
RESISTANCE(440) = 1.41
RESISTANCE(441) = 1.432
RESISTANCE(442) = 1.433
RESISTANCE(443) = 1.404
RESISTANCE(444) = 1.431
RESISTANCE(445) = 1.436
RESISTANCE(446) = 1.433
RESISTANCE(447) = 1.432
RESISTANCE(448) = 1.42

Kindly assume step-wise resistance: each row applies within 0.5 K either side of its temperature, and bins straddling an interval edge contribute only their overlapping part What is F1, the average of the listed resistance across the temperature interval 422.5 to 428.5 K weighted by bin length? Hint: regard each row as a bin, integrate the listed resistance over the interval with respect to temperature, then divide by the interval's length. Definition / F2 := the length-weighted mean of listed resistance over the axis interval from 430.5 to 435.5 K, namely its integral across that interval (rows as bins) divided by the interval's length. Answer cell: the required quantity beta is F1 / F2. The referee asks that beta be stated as 0.998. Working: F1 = 1.38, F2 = 1.38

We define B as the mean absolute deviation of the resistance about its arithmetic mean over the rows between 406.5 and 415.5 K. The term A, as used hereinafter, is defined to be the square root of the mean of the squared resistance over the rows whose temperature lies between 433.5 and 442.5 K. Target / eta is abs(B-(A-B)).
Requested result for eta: 1.38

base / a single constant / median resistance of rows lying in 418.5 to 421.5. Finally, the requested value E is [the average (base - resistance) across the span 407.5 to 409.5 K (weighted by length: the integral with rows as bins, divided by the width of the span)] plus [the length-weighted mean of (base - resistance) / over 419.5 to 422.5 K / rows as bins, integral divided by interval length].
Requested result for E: 0.026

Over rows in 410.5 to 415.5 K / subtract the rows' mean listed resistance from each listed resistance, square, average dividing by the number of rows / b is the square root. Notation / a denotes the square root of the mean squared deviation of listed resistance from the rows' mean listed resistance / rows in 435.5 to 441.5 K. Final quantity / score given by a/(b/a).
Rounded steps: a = 0.0158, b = 0.007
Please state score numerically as 0.035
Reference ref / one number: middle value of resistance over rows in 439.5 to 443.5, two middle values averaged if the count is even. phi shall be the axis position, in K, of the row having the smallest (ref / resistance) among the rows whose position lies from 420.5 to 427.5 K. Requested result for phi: 422 K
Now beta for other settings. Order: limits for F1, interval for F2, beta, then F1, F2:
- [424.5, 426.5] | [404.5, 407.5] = 1.044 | 1.37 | 1.32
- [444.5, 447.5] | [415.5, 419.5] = 1.068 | 1.43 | 1.34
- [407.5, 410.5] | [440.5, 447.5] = 0.927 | 1.32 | 1.43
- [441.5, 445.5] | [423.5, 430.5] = 1.035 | 1.43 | 1.38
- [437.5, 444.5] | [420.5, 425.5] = 1.029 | 1.42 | 1.38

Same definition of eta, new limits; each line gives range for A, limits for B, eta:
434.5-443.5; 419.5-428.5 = 1.39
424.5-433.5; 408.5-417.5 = 1.36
